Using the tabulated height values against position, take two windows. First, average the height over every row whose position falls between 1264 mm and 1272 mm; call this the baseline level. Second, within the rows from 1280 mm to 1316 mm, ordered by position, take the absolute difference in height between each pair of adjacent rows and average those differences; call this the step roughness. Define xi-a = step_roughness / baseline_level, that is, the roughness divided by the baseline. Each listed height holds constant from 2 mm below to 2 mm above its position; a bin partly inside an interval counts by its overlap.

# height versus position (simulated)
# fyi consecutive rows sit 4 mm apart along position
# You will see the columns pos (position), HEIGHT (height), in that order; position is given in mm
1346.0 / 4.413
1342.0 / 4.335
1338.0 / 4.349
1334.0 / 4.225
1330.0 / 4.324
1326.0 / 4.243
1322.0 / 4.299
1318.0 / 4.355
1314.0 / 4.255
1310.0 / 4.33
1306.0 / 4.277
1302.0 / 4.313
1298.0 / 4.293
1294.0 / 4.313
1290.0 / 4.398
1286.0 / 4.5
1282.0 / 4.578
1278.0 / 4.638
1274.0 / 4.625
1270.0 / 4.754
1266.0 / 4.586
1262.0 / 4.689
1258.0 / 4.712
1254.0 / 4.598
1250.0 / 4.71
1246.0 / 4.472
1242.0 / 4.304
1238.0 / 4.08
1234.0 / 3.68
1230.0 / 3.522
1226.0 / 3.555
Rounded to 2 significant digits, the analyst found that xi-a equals 0.013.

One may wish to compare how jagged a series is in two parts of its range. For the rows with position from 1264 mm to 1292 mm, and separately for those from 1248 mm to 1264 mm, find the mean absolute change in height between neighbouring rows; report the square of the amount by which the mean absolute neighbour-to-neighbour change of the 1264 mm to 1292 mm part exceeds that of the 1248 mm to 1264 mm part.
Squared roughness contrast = 0.0001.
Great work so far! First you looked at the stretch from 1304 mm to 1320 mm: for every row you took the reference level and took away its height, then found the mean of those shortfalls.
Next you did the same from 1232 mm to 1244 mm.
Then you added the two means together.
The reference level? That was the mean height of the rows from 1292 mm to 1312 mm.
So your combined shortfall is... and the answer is 0.3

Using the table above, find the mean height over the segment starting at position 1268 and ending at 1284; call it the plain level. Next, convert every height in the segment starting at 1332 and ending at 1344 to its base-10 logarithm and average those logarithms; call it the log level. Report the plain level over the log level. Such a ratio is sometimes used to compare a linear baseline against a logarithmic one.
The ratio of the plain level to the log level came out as 7.34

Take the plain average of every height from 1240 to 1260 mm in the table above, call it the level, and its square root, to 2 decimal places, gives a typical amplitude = 2.14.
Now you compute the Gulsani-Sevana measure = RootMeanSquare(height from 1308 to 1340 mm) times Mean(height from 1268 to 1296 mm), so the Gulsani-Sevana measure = 19.5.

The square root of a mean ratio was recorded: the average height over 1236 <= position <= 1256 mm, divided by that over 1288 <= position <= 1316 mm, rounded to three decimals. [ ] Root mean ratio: 1.014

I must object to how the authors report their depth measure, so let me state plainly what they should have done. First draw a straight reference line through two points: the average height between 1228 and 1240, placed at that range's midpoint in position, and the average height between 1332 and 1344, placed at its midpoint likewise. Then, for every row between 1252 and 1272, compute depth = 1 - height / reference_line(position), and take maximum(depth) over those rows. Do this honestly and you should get -0.17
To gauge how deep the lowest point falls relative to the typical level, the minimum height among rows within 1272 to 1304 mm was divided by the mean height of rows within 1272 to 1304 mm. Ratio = 0.963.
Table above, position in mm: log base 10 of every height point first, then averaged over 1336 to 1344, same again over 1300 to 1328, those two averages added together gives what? 1.271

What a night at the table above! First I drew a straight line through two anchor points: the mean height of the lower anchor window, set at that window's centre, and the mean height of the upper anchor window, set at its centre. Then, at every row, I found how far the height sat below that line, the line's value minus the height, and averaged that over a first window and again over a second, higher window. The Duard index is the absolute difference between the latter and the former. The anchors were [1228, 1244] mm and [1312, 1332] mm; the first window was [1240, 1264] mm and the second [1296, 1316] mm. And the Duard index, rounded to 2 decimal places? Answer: 0.54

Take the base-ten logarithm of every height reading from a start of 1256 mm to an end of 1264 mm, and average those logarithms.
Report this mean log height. 0.672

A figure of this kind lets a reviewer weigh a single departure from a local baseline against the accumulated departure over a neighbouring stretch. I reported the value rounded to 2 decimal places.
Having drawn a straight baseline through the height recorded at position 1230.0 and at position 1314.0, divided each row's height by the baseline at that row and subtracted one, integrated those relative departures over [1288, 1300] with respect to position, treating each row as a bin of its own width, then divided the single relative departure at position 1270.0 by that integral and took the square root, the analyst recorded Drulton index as 0.55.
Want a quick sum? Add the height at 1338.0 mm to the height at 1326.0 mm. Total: 8.59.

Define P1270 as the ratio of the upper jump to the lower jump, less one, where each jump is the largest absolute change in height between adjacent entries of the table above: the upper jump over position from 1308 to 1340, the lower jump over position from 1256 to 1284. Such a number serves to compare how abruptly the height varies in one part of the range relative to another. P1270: -0.26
